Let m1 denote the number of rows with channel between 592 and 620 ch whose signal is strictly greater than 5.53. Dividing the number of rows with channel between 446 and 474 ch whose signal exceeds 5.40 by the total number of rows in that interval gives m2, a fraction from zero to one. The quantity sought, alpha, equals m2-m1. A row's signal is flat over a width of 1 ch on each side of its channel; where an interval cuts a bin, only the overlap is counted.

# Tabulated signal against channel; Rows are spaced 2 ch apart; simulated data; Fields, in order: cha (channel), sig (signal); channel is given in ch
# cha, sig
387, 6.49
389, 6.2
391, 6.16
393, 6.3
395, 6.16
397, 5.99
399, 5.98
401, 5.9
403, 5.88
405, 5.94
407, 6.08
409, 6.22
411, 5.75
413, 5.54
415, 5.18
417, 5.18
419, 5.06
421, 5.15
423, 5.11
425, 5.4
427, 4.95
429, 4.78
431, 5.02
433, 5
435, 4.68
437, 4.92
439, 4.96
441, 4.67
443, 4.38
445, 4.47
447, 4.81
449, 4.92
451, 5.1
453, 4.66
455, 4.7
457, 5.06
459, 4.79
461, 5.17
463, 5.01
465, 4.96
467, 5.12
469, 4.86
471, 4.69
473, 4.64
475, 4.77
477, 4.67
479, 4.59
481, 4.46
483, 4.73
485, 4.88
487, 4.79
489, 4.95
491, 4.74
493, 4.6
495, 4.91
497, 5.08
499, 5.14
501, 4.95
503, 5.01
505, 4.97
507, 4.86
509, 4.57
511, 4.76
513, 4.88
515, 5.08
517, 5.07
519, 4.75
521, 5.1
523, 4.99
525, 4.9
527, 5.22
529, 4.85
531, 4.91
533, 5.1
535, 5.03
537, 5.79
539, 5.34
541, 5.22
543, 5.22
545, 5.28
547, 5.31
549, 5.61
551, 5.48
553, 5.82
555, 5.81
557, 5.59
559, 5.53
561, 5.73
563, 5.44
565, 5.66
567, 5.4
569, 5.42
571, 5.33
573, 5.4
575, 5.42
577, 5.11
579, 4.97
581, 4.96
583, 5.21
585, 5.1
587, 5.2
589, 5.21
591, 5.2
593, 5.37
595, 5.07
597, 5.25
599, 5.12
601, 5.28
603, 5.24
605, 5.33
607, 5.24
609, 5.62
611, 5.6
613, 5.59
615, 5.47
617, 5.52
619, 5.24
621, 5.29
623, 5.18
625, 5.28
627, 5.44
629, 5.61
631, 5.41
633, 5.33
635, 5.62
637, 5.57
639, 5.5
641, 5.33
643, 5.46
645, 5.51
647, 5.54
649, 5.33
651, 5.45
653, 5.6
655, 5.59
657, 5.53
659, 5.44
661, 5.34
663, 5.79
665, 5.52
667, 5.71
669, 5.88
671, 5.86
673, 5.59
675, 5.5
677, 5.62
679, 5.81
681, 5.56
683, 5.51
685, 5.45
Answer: -3.0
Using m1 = 3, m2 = 0.0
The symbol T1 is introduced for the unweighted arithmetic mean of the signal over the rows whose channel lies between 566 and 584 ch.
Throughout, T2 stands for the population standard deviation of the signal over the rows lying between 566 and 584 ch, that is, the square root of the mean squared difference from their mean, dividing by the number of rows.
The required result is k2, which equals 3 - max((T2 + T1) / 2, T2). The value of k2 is 0.3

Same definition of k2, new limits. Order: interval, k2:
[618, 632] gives 0.3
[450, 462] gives 0.4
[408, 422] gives 0.1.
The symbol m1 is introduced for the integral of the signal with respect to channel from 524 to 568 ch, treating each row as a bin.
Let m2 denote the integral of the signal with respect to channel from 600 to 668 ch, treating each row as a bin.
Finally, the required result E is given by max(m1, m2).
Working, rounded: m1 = 236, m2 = 371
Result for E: 371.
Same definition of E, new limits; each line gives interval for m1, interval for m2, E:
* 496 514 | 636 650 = 88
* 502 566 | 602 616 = 334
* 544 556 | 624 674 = 276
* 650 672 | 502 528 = 128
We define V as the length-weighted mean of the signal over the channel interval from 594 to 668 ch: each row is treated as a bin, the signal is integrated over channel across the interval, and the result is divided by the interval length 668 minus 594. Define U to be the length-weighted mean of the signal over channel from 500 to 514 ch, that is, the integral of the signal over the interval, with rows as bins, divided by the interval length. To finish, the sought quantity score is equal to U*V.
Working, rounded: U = 4.86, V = 5.43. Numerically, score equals 26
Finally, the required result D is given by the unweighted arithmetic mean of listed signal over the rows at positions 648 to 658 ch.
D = 5.5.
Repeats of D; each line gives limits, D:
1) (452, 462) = 4.9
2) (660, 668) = 5.6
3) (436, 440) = 4.9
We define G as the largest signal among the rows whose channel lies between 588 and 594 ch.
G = 5.37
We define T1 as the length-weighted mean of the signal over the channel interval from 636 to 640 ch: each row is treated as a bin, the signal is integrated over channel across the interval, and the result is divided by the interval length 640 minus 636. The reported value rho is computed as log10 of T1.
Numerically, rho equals 0.743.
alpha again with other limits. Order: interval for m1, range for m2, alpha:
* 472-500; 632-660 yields 0.8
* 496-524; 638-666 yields 0.8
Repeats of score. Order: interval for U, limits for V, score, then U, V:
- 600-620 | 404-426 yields 30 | 5.41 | 5.51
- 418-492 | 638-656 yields 27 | 4.85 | 5.48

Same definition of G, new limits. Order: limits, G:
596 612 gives 5.62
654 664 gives 5.79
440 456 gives 5.1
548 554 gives 5.82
